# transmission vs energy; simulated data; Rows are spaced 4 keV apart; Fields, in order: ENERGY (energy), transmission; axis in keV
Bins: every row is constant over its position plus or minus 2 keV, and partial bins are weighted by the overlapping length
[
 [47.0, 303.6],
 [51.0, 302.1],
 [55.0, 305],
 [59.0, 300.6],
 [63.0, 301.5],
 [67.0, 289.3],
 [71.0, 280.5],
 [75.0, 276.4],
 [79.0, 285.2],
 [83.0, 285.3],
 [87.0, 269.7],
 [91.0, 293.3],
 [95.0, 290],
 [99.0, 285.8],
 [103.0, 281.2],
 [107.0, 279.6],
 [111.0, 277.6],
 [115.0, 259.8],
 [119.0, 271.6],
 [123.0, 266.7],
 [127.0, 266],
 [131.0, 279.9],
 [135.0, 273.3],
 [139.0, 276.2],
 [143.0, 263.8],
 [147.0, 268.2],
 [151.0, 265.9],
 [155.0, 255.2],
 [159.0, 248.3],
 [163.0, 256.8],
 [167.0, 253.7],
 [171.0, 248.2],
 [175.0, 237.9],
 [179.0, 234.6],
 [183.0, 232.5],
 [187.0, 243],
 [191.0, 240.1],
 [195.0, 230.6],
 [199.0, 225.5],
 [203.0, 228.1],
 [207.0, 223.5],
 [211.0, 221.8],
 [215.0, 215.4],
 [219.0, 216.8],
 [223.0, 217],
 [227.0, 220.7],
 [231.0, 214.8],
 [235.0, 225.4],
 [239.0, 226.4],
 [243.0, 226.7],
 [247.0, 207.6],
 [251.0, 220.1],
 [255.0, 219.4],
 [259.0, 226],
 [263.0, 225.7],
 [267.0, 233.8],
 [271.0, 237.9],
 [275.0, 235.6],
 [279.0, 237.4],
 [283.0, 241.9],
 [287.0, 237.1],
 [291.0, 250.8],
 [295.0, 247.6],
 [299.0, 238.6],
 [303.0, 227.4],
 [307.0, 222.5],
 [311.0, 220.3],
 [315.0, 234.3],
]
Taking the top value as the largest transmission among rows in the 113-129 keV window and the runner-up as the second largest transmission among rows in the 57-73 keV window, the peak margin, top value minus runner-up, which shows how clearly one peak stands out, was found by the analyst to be -29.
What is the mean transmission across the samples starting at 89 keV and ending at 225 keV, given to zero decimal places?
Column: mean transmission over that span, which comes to 254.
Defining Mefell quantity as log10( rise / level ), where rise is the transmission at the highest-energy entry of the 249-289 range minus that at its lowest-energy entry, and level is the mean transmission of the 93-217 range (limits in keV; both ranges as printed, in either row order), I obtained -1.18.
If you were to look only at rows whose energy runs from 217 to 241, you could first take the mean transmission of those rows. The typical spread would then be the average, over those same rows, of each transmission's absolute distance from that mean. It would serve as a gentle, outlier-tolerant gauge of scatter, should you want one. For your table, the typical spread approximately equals 4.0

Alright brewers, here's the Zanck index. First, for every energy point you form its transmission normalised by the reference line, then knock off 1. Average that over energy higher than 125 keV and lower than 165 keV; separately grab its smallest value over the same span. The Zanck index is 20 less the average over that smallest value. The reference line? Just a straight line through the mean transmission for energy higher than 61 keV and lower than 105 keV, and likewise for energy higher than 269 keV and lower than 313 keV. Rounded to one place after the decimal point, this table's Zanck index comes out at 19.7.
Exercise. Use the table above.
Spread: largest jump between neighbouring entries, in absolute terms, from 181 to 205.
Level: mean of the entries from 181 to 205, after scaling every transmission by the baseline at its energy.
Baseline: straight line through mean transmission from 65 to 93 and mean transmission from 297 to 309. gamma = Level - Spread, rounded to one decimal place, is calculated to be -9.6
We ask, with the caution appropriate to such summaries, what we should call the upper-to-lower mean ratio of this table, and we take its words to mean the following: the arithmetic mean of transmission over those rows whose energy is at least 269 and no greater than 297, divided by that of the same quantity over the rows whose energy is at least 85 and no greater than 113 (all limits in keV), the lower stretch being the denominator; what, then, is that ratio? 0.85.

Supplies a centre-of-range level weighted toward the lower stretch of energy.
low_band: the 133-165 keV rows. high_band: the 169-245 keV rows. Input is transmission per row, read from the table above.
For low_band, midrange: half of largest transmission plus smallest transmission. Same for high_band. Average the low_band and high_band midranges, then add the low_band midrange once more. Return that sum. 509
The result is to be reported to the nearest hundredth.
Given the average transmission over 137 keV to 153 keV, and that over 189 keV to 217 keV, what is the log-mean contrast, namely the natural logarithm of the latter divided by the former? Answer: -0.17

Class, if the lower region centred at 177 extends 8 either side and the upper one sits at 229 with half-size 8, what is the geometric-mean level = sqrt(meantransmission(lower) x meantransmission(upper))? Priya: 229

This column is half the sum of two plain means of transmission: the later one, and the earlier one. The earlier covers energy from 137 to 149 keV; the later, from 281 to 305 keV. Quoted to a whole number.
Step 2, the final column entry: 255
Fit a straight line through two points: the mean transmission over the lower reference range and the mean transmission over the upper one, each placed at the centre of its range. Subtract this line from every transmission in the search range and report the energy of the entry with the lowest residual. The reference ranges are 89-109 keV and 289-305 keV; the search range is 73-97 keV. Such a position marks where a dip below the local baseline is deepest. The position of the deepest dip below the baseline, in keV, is 87.0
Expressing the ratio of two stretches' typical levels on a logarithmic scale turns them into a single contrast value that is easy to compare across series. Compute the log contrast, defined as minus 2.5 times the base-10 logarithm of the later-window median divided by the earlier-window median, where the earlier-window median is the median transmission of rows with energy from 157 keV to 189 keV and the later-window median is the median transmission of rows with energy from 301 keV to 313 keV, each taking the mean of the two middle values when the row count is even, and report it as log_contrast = 0.11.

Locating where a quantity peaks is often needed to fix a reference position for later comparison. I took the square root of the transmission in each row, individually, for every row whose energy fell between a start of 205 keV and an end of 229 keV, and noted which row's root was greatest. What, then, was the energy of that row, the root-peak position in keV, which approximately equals 207.0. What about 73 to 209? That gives 91.0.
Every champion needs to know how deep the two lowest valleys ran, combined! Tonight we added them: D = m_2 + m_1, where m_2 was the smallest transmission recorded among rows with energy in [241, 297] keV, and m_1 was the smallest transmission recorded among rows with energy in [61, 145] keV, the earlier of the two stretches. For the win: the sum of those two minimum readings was 467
